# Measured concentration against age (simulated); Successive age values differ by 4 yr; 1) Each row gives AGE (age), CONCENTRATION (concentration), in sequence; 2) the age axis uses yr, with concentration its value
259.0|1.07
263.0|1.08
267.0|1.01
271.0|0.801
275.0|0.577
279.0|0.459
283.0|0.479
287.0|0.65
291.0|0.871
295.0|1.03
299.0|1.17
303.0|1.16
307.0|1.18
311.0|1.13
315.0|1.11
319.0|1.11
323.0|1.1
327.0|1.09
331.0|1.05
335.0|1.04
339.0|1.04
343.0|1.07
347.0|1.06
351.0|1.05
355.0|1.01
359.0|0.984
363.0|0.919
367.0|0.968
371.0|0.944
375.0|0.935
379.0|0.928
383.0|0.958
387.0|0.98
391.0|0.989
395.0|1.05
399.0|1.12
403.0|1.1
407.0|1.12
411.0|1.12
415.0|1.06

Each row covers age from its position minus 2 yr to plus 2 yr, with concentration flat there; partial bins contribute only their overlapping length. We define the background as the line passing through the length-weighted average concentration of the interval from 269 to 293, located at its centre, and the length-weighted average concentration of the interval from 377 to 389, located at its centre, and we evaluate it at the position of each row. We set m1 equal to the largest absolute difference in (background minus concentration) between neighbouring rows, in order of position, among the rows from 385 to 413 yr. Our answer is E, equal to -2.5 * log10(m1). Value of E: 3.10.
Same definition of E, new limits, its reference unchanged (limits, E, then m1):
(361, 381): 3.59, 0.04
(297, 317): 3.01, 0.06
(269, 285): 1.57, 0.24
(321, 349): 3.20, 0.05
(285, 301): 1.70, 0.21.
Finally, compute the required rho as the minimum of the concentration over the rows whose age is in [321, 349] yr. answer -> 1.04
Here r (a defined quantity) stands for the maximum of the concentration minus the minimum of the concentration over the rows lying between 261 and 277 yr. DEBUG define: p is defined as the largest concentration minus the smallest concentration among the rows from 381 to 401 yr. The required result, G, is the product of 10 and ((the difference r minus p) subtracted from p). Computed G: -2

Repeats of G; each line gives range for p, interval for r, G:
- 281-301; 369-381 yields 14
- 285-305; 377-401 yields 8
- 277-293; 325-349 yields 8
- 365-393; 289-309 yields -2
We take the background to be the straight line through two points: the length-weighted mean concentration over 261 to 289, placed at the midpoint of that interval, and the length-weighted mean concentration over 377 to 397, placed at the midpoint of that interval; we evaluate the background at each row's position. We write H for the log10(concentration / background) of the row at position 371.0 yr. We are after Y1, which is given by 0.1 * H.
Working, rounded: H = 0.00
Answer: 0.000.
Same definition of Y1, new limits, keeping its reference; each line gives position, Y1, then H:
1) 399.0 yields 0.005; 0.05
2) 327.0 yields 0.011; 0.11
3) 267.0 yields 0.016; 0.16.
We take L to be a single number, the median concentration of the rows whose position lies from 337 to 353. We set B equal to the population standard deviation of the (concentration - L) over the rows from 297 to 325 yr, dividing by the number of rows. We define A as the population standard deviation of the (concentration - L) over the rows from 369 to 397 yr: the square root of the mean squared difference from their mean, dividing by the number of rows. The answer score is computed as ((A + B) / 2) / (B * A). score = 29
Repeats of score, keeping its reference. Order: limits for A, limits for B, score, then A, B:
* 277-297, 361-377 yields 30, 0.22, 0.018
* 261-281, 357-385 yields 25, 0.24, 0.021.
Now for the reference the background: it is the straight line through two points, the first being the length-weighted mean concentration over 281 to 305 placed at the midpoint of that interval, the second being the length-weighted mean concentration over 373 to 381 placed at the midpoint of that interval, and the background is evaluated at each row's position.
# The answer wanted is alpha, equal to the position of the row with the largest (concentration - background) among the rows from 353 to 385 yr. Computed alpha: 355.0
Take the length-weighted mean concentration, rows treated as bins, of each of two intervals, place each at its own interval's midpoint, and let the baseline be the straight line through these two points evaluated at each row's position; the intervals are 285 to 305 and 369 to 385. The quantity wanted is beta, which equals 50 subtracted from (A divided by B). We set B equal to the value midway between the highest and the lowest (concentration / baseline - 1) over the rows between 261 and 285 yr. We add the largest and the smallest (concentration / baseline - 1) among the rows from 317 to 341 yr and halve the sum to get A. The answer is -50.5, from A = 0.117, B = -0.22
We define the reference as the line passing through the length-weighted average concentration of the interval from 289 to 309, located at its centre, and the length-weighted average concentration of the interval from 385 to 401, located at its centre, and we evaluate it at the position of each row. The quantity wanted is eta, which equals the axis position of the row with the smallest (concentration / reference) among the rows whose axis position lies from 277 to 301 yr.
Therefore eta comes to 279.0 yr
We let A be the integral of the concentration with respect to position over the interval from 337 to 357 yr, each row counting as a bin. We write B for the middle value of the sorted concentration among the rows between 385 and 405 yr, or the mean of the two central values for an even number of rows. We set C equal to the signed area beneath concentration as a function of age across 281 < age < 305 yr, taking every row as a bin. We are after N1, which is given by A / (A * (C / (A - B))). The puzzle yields 0.9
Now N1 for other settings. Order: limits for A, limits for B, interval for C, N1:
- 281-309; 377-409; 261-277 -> 1.8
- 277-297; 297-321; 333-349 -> 0.8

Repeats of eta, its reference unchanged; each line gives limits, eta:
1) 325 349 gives 335.0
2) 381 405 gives 383.0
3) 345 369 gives 363.0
